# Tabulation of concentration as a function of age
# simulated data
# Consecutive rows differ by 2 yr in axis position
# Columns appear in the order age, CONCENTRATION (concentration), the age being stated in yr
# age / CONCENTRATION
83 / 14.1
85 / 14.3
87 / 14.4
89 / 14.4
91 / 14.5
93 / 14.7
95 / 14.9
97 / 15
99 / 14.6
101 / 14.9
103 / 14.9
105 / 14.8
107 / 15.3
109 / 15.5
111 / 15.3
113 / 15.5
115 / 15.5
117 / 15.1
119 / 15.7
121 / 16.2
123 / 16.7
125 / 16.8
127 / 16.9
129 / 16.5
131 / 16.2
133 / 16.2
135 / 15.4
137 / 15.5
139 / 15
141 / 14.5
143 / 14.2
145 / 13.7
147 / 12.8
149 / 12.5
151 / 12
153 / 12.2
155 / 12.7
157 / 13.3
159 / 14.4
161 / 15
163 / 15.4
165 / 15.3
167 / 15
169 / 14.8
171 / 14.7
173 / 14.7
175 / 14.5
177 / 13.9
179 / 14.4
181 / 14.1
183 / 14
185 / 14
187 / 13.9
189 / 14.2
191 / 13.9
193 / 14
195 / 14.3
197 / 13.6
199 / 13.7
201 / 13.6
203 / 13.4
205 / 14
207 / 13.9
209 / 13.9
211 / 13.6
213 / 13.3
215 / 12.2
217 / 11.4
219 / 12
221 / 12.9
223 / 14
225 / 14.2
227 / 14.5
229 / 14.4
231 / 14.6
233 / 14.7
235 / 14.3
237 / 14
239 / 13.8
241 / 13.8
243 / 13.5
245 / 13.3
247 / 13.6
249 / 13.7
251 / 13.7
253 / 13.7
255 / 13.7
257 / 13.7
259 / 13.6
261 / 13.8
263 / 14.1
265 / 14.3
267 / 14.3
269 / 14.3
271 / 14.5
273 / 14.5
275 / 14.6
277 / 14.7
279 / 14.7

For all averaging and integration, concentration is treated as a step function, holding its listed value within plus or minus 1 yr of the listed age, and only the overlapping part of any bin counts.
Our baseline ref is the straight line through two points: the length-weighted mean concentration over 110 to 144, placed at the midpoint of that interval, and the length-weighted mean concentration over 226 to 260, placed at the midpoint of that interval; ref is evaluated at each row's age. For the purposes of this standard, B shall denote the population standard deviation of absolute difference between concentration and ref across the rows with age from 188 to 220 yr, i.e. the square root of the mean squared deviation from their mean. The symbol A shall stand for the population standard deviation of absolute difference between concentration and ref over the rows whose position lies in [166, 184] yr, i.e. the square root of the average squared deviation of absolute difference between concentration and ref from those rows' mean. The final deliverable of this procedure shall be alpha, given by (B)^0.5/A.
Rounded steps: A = 0.29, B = 0.71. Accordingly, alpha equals 2.9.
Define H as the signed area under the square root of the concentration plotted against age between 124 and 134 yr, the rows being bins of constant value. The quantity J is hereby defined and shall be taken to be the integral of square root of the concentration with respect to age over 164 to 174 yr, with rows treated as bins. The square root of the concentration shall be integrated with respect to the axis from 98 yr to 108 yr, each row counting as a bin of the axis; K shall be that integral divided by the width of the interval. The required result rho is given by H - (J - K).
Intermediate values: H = 40.6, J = 38.6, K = 3.86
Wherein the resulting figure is 5.90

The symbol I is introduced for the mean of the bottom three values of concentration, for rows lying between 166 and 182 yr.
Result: 14.1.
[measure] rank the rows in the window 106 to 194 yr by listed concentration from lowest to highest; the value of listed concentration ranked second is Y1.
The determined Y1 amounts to 12.2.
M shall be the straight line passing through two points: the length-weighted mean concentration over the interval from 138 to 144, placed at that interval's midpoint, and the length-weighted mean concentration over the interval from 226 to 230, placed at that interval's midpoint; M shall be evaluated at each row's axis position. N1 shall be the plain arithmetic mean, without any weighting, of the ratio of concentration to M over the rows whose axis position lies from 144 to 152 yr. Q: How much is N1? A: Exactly 0.88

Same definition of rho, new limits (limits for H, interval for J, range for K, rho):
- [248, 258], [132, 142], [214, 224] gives 1.41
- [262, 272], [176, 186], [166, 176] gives 4.13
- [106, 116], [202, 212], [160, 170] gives 6.06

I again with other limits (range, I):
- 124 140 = 15.3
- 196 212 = 13.5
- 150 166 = 12.3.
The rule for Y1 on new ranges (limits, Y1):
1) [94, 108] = 14.8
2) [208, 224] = 12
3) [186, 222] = 12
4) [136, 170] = 12.2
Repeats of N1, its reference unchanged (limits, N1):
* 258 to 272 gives 0.98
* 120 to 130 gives 1.14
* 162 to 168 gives 1.05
